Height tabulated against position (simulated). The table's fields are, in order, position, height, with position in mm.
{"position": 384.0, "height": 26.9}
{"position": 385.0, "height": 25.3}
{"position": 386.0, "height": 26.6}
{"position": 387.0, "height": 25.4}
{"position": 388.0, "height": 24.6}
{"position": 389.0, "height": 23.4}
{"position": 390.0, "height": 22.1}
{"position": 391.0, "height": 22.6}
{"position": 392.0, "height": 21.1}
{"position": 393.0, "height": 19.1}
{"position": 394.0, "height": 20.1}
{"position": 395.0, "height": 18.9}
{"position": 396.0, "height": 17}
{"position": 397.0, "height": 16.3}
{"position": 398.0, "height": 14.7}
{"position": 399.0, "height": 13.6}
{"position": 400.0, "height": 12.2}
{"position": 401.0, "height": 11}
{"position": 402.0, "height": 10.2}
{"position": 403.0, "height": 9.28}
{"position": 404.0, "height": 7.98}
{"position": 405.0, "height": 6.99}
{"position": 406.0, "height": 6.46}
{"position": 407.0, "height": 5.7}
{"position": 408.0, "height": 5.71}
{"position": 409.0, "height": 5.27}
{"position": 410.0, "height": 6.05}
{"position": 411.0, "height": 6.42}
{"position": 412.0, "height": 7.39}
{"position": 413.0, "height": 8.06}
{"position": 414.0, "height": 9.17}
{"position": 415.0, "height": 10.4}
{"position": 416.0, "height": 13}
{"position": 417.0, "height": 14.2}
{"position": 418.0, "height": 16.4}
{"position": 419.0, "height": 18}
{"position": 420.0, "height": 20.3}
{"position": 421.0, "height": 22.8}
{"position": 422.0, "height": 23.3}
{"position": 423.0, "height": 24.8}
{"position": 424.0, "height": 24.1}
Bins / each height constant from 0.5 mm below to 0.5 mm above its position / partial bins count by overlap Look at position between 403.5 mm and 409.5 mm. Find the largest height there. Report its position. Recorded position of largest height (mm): 404.0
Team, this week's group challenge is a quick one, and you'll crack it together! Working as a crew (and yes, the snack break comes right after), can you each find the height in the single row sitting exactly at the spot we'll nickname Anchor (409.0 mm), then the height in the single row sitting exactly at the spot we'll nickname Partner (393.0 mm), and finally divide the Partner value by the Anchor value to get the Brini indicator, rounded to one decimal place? 3.6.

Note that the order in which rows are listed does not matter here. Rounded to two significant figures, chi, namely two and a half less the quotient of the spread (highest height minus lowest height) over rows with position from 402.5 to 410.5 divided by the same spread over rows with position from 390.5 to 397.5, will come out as 1.9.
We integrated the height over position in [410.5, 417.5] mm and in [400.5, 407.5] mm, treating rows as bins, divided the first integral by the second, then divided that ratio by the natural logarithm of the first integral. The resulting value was 0.28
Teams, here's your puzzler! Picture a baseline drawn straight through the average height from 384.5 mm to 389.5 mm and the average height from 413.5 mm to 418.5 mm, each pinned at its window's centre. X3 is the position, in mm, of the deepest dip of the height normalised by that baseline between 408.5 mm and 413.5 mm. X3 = 409.0 mm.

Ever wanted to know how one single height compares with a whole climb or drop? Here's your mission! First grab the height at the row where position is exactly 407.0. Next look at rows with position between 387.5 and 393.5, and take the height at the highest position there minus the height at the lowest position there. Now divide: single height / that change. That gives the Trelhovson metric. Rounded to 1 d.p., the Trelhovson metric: -1.0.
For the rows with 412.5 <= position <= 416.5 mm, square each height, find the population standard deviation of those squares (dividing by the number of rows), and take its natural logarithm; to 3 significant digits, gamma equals 3.67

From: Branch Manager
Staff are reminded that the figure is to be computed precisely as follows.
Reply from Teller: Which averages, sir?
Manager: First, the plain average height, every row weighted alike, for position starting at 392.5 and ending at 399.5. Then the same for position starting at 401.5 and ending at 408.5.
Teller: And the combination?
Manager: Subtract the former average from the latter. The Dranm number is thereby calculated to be -9.6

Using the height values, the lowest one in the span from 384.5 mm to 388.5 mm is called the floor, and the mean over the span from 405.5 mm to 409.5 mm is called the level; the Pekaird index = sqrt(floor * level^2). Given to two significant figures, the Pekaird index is 29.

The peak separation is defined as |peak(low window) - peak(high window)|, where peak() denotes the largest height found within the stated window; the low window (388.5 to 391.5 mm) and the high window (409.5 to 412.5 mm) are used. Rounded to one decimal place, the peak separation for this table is 16.0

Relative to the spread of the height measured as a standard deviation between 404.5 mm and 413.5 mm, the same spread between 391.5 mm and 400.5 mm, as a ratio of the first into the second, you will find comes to 3.4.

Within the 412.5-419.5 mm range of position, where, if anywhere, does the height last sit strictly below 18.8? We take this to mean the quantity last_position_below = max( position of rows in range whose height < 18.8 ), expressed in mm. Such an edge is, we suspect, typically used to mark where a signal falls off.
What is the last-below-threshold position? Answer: 419.0 mm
